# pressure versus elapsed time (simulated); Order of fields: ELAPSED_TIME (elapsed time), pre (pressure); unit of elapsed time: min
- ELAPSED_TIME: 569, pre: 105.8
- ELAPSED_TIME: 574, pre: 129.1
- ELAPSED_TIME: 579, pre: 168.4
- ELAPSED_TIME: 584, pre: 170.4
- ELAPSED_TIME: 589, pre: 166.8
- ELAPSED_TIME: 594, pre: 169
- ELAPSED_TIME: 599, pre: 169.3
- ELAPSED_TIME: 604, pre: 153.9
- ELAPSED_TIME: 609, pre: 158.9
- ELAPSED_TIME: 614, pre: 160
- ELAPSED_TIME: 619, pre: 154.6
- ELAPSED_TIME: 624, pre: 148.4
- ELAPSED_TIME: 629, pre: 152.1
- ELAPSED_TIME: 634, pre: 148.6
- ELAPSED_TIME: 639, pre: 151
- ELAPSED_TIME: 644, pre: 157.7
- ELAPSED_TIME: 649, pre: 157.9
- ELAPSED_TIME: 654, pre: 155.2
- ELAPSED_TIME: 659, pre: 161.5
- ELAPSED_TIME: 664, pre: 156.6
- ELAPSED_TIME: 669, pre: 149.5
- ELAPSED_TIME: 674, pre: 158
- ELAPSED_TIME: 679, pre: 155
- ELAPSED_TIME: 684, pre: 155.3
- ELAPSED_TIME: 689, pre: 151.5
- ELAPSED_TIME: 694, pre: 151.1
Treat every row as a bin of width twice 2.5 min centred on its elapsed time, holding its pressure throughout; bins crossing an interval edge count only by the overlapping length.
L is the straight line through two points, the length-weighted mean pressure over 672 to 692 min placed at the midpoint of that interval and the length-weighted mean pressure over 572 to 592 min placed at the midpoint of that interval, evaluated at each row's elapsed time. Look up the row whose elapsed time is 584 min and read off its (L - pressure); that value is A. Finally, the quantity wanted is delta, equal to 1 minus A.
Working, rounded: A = -10.8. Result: 11.8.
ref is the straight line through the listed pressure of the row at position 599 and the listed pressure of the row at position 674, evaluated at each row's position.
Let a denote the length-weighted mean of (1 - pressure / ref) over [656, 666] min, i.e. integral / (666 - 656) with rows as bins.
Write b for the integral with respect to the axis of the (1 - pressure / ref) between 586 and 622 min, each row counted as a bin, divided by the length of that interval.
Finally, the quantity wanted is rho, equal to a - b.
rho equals -0.035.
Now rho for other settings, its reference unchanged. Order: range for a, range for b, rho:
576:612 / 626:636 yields -0.054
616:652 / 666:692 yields 0.045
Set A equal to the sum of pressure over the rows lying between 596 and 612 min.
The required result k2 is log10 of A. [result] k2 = 2.68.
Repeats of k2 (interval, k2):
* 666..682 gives 2.67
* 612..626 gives 2.67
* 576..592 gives 2.70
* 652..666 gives 2.68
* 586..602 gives 2.70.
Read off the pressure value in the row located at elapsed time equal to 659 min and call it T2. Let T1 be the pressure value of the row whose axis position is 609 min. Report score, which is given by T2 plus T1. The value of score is 320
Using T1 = 158.9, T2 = 161.5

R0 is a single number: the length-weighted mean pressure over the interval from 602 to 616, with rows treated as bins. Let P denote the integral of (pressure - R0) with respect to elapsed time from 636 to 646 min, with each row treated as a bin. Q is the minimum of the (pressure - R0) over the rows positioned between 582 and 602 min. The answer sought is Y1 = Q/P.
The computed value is -0.2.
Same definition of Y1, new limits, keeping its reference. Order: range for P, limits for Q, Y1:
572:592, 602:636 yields -0.2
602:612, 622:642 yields 1.0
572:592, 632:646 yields -0.2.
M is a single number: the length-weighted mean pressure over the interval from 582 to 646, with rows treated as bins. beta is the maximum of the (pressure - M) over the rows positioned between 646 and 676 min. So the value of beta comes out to 3.1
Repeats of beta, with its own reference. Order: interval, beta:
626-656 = -0.5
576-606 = 12.0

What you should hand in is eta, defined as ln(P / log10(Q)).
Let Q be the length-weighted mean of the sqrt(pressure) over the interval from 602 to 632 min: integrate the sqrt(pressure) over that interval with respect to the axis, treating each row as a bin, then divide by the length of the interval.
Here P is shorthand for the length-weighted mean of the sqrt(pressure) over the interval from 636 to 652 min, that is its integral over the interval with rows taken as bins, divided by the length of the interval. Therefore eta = 2.43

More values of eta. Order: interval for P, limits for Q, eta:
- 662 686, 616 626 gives 2.43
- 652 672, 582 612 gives 2.42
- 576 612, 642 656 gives 2.46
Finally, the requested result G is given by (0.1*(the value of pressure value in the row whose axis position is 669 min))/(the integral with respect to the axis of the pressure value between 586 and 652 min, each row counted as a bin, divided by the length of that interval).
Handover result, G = 0.095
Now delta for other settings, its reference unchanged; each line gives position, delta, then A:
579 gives 9.6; -8.6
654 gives 0.1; 0.9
